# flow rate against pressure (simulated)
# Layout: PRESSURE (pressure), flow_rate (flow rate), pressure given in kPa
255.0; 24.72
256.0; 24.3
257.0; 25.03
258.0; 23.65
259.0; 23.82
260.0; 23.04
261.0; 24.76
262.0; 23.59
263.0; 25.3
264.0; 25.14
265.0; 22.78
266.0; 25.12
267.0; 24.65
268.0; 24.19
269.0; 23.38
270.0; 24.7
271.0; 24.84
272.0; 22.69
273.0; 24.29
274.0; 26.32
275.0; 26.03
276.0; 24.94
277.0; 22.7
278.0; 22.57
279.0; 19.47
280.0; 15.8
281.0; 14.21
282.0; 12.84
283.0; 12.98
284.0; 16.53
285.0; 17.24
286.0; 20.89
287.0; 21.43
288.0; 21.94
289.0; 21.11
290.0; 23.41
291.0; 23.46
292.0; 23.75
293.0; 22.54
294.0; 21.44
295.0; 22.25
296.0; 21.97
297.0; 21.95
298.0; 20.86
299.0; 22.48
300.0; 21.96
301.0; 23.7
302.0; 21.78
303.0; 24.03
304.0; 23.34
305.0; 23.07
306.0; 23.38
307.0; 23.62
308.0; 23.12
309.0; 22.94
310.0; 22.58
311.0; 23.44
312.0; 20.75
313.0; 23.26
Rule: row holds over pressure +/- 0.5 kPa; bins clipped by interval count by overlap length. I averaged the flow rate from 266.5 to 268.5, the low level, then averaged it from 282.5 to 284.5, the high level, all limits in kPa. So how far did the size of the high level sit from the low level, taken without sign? 9.7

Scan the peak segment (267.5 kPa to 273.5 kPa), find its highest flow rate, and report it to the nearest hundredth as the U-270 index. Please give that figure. 24.84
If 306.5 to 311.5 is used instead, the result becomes 23.62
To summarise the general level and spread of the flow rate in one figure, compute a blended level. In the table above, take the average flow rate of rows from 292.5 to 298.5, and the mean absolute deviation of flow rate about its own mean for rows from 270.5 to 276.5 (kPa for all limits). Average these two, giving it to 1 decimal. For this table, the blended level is 11.4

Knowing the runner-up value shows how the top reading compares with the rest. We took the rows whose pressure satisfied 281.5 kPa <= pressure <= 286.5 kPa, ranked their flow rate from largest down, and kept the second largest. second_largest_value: 17.24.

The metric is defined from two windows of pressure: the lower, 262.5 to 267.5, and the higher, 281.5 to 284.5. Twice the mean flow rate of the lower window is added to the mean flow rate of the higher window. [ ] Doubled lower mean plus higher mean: 63.3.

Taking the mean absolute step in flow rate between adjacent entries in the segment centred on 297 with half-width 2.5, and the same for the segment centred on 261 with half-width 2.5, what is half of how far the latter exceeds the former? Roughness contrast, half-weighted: 0.30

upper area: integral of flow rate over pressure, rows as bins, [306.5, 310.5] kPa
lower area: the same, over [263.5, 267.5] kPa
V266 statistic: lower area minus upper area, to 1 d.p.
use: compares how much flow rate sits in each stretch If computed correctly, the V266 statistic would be 5.4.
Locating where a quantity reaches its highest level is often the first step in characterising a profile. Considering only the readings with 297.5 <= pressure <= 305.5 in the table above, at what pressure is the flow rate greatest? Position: 303.0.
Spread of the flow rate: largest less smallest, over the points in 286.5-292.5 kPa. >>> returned 2.6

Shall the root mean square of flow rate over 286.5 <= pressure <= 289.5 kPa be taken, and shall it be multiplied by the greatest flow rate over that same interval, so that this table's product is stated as 472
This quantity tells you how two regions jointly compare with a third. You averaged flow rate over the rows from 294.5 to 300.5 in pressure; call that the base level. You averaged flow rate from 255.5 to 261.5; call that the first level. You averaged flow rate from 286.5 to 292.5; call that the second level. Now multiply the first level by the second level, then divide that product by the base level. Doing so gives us 24.8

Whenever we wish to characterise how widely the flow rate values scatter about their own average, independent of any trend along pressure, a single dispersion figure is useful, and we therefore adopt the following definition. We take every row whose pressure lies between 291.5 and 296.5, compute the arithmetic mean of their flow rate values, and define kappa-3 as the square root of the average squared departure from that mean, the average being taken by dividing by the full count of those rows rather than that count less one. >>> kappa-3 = 0.77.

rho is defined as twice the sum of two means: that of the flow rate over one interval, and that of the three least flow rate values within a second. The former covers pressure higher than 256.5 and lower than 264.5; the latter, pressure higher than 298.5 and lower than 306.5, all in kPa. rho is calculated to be 92.7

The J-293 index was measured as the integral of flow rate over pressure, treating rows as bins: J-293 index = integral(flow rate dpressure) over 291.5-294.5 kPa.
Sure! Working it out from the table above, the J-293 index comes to 68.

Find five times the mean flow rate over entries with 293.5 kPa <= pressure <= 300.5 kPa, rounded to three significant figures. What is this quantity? 109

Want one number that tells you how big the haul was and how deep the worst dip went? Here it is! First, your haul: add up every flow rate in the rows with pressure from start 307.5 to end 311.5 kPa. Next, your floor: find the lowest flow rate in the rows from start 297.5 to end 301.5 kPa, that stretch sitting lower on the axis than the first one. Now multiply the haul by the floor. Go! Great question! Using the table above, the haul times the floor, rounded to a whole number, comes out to 1921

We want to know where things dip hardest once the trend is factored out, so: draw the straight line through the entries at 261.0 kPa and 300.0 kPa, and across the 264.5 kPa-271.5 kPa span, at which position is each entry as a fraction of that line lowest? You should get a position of 265.0 kPa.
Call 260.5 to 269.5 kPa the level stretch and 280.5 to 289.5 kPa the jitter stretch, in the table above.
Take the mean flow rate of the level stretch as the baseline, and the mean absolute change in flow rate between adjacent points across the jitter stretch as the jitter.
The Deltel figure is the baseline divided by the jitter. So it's 17.2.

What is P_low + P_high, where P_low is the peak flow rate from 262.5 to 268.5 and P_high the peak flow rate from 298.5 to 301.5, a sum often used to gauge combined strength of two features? 49.0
